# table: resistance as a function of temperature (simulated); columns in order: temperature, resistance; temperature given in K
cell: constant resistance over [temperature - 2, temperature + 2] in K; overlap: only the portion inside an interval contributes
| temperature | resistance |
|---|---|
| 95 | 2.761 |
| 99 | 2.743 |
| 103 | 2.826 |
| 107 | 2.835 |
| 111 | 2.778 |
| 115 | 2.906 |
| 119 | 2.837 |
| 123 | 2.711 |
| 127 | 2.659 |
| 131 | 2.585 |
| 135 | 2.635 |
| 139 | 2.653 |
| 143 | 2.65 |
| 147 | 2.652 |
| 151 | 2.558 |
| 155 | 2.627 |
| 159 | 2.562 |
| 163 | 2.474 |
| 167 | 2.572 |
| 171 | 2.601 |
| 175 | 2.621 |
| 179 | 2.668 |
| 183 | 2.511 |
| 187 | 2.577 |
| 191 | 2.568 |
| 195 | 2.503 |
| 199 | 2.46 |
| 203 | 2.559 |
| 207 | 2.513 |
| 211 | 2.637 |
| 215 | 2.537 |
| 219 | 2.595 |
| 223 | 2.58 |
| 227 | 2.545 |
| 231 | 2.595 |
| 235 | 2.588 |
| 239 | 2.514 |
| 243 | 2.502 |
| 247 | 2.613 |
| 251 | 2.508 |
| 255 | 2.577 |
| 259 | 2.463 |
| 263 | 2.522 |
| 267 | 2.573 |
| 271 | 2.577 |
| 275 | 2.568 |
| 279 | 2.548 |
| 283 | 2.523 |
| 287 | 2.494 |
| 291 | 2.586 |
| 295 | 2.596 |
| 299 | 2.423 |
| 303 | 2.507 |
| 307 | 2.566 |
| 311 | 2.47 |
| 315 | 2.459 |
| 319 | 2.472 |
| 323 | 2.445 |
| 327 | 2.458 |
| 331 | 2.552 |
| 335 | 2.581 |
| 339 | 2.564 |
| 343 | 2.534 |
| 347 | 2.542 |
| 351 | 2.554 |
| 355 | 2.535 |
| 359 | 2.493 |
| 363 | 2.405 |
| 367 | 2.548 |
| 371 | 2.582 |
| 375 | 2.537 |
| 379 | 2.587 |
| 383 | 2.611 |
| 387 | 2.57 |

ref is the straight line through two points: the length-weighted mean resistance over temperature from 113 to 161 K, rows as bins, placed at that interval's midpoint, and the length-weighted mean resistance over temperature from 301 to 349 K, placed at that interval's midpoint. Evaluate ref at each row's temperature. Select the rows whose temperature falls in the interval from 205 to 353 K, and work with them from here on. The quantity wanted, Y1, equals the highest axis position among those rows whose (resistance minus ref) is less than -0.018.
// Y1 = 327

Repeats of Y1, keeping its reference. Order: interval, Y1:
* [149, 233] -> 227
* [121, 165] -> 163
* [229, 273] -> 263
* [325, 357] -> 327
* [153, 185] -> 183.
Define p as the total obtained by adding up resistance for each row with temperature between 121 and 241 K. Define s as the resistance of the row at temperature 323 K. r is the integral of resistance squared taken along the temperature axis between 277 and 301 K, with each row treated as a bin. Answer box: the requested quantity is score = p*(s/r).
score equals 1.23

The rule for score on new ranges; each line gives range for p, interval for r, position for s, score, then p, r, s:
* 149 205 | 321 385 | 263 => 0.22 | 36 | 411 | 2.522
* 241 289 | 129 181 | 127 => 0.23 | 30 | 353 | 2.659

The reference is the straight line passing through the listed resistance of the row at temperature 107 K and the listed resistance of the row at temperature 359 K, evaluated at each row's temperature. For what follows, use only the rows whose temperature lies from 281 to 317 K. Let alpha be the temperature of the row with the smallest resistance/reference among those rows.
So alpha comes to 299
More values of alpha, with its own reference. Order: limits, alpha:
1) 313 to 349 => 323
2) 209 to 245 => 215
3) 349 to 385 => 363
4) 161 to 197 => 163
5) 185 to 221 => 199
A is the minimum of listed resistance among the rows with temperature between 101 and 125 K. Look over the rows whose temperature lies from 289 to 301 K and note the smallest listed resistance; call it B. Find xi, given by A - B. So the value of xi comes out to 0.29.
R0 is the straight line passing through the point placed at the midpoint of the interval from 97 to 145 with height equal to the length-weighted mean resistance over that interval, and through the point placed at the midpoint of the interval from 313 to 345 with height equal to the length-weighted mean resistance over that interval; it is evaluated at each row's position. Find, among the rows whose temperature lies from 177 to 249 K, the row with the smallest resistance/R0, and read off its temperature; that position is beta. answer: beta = 199 K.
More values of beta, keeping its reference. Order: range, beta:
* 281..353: 299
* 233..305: 259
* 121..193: 163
